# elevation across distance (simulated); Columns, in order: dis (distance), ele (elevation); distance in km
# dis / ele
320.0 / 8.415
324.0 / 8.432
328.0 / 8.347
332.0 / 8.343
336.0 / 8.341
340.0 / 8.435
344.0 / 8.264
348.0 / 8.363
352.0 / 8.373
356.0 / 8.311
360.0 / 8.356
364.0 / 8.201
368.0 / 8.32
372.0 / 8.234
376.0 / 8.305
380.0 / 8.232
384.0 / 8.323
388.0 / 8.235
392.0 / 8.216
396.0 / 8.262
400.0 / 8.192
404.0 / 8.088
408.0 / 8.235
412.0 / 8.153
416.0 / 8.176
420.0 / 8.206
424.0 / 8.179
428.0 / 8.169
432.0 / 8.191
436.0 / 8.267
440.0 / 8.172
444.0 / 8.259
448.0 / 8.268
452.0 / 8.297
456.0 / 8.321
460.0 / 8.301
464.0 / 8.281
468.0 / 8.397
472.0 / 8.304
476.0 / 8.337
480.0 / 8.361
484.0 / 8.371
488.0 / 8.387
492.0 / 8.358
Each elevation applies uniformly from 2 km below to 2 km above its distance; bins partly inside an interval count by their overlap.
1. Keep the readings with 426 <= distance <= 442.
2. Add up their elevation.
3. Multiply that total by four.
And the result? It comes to 131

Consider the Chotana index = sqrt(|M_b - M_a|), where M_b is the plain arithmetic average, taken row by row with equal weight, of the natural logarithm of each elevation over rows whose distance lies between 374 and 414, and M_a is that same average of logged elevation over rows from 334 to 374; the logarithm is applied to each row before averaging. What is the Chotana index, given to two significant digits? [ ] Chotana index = 0.11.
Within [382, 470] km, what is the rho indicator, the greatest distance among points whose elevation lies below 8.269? 448.0 km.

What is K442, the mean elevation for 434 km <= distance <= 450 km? 8.24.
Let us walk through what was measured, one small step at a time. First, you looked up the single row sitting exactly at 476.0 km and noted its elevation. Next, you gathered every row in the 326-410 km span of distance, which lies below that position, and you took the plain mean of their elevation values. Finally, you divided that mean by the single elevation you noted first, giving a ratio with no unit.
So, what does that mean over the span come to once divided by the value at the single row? 0.99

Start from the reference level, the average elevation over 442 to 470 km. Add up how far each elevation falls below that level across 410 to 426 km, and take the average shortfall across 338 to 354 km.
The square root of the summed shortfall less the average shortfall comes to 0.75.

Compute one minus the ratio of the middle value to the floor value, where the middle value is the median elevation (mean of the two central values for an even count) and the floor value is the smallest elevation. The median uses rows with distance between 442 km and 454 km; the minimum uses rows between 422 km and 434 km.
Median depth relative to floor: -0.012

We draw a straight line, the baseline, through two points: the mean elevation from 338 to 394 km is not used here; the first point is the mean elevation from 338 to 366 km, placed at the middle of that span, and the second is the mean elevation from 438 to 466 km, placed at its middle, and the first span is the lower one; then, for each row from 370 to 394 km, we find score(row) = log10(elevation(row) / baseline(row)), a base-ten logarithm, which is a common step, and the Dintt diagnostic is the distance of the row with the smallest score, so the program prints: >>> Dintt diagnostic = 392.0 km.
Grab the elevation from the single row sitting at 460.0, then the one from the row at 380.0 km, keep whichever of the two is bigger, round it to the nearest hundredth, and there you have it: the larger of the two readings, 8.30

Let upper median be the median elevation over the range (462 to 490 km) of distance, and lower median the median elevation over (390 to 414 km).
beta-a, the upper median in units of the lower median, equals 1.019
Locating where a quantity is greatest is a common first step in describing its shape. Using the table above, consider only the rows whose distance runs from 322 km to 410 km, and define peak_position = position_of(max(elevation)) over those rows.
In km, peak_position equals 340.0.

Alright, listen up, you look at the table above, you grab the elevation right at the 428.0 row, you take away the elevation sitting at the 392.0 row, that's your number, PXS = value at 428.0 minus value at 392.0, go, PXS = -0.05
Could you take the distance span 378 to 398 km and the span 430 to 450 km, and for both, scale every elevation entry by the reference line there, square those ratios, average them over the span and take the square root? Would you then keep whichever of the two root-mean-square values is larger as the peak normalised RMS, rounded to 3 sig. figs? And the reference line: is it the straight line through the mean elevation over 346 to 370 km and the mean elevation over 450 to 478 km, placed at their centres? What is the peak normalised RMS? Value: 0.992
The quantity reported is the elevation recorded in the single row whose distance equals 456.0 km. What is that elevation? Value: 8.321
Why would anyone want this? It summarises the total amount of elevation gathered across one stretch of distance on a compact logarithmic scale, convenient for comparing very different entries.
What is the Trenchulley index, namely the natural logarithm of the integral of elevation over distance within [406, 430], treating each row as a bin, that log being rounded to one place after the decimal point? 5.3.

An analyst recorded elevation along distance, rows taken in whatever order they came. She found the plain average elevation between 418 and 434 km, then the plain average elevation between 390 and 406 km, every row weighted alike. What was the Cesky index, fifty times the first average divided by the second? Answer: 50.0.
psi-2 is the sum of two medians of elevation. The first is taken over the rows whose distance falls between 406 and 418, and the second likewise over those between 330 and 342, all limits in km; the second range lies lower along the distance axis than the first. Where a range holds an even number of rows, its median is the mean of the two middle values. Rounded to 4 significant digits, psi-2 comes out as 16.52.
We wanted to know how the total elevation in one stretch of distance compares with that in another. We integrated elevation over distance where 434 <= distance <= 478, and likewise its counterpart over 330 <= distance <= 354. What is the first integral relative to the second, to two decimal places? 1.82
